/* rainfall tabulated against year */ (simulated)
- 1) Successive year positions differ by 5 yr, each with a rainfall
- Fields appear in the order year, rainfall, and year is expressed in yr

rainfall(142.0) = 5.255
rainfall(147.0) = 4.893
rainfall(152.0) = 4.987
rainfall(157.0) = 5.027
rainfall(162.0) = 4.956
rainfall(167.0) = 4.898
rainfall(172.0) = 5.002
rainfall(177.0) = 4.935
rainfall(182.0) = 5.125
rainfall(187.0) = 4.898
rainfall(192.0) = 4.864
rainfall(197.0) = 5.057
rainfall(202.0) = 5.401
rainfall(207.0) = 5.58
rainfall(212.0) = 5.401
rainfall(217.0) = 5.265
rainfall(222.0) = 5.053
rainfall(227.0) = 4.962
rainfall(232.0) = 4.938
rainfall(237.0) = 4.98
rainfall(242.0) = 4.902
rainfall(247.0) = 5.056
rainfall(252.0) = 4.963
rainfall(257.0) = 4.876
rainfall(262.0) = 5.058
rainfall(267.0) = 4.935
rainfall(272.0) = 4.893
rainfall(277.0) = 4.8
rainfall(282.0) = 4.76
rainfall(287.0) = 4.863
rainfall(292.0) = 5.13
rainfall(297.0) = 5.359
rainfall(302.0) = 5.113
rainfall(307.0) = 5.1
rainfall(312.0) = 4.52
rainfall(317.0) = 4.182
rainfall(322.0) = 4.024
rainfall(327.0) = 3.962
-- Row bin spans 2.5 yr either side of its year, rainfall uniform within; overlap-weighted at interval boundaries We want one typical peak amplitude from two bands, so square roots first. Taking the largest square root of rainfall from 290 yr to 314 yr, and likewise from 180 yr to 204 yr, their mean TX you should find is 2.32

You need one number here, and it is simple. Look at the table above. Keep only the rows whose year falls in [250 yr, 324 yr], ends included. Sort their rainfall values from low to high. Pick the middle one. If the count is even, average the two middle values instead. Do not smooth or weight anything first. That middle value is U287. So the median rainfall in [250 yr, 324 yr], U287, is 4.89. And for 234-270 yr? 4.96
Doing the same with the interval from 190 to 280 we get 4.97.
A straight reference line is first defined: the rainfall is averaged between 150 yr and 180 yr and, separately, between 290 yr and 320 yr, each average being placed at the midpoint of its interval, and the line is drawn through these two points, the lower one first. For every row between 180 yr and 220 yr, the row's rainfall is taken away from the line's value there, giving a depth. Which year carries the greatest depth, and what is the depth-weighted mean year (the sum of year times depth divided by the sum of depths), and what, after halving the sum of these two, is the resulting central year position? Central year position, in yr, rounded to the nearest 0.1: 199.6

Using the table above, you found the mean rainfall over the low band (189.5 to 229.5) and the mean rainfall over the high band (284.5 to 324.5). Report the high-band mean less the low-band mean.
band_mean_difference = -0.41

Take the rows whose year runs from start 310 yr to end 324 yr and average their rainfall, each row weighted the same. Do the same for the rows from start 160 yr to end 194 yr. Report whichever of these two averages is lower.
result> 4.24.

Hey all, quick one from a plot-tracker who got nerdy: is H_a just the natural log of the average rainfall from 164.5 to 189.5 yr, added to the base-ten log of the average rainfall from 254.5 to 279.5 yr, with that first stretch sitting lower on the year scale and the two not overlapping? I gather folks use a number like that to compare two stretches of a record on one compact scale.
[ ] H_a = 2.30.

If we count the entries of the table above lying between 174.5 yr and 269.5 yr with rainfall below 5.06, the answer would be 14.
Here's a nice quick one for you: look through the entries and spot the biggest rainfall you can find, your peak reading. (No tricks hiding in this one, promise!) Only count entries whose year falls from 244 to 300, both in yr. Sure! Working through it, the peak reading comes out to 5.359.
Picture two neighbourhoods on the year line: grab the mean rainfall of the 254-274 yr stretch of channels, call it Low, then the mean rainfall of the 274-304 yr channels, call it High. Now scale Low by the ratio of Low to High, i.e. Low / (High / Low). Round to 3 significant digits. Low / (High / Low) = 4.88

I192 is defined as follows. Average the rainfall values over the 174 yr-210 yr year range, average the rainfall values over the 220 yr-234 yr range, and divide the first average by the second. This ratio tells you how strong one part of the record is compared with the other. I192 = 1.028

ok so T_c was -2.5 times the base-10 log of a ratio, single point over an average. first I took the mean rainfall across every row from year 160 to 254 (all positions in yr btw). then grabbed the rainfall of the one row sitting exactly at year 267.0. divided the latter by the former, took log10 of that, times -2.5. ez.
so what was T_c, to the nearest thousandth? 0.028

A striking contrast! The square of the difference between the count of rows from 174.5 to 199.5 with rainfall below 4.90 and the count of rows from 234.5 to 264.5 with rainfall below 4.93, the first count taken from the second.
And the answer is 0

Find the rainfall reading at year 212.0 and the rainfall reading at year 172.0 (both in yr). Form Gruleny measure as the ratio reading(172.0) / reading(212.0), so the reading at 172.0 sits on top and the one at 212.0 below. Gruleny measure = 0.93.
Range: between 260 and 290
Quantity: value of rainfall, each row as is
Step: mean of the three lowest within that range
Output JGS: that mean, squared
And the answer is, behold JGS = 23.1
